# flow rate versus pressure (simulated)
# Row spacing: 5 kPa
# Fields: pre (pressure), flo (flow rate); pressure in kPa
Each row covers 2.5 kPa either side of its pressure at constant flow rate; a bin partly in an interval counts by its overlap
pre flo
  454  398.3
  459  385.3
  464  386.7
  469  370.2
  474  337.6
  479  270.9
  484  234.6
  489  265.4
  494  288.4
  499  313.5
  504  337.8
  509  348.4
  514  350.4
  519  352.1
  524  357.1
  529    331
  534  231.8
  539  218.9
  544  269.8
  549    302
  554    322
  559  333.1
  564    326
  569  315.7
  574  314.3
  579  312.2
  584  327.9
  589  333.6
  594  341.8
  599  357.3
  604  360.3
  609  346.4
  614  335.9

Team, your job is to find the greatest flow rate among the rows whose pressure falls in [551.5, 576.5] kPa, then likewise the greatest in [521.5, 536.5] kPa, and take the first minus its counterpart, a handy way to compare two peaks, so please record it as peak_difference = -24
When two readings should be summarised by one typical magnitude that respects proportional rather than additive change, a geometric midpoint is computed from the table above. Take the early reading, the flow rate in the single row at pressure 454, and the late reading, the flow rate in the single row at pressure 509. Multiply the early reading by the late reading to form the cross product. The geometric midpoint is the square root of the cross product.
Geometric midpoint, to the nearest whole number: 373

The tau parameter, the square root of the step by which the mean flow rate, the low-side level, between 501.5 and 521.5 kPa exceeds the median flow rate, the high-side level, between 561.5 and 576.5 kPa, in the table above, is 5.6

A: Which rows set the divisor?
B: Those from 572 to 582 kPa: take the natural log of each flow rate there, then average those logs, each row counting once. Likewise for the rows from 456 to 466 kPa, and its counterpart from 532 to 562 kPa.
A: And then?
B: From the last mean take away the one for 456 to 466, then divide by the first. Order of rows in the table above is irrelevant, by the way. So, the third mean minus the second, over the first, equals -0.058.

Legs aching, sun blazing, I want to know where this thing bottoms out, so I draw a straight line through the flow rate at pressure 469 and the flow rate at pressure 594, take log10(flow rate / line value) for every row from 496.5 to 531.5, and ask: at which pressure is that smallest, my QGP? 499 kPa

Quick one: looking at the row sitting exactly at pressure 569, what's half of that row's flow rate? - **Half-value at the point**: 158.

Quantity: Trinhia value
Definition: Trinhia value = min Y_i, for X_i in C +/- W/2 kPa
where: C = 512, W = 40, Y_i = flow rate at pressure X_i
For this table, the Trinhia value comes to 288.4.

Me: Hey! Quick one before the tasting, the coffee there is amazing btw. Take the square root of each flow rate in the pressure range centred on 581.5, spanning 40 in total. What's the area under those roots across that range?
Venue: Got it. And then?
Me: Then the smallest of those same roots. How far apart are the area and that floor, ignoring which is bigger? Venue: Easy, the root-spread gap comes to 707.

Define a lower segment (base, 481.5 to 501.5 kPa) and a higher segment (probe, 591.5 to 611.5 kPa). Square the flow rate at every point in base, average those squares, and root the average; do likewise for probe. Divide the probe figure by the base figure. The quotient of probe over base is 1.27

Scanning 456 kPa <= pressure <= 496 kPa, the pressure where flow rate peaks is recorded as 464 kPa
